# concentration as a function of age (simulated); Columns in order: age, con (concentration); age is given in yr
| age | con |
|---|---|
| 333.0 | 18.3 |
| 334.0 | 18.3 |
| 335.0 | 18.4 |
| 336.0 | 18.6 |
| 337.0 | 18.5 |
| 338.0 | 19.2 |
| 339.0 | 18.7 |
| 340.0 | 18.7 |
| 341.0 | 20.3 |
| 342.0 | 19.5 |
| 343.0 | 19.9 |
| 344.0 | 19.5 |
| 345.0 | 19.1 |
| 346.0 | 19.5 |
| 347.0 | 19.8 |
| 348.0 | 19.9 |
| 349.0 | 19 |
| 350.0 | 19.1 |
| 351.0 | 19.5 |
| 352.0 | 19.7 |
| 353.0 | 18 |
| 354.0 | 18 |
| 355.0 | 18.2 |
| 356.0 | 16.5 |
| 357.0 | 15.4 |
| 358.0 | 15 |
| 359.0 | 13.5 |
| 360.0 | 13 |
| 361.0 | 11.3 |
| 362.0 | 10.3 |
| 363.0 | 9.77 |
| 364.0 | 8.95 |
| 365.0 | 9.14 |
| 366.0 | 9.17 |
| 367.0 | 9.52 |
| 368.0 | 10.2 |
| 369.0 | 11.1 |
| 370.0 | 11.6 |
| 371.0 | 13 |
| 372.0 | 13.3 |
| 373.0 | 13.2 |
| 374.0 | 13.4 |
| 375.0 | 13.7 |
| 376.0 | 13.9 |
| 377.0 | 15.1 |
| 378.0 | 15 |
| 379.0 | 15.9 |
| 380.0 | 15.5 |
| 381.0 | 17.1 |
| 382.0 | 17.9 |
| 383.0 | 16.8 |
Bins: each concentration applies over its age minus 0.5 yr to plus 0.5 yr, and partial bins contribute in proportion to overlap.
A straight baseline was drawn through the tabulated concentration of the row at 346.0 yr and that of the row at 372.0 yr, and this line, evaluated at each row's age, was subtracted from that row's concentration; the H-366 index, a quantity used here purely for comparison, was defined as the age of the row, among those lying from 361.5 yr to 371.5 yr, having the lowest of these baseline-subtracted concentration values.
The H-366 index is 364.0 yr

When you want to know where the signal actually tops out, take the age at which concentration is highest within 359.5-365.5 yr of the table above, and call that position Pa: 360.0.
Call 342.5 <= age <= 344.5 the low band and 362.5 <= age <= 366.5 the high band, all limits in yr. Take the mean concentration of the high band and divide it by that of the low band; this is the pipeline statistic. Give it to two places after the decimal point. 0.47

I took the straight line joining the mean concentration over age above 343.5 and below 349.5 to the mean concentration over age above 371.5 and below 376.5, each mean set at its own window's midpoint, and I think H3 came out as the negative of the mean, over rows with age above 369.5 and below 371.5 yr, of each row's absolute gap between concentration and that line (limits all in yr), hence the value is -2.0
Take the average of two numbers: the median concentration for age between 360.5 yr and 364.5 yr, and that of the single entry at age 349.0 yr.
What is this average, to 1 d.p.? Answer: 14.5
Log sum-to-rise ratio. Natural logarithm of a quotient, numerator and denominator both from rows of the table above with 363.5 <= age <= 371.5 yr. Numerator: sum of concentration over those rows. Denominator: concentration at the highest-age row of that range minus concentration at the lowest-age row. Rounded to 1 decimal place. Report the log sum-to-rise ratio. 3.0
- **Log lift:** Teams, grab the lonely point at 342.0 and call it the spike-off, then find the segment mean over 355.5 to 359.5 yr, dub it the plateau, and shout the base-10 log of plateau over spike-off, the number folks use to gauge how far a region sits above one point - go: -0.11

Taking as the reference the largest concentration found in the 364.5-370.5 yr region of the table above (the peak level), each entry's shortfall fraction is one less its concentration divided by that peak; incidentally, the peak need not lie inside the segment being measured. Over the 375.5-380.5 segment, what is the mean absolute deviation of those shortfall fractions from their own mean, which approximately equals 0.043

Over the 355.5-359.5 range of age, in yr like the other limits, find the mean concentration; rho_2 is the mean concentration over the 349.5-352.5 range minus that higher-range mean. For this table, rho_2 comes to 4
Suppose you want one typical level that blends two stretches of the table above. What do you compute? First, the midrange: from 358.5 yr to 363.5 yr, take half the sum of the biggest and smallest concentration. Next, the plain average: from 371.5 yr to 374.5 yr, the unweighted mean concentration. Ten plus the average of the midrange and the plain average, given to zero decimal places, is 22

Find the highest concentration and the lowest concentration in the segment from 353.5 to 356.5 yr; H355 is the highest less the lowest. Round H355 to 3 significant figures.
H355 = 1.70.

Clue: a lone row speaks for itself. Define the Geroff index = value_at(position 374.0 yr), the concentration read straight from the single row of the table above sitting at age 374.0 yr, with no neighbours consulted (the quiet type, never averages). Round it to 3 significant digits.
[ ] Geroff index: 13.4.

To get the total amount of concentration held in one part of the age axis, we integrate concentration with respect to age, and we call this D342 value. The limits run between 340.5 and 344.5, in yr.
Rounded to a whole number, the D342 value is 79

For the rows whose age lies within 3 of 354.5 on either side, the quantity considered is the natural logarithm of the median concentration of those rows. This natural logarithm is 2.9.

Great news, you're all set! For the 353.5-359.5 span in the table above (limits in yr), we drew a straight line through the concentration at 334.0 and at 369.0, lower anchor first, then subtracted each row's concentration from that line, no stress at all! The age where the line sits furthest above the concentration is 359.0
